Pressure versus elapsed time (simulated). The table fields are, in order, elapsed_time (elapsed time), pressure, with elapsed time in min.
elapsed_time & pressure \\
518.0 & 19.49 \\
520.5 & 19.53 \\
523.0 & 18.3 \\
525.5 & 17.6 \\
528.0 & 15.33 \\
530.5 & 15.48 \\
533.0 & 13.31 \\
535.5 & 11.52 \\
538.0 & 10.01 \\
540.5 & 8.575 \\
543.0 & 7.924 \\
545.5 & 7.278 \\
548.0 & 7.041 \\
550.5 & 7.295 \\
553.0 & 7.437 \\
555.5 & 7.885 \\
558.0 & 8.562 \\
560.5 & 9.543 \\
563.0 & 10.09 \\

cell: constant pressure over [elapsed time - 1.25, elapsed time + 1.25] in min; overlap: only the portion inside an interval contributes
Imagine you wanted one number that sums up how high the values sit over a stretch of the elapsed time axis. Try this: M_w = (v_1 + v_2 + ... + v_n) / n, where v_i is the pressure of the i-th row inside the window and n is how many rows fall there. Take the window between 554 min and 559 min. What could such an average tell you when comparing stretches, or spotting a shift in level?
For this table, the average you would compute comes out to 8.2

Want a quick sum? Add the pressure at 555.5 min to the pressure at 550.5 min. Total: 15.2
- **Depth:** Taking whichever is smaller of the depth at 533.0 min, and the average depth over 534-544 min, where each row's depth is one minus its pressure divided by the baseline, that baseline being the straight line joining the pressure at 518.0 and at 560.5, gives 0.17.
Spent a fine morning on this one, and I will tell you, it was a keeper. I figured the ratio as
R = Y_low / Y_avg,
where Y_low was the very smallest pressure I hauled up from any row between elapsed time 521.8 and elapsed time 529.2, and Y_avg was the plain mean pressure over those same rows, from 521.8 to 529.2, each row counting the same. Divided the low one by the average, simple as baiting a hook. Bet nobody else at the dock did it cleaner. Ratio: 0.90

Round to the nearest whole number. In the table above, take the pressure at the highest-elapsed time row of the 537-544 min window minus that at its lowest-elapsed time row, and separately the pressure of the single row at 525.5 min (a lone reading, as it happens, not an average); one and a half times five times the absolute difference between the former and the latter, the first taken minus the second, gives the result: 148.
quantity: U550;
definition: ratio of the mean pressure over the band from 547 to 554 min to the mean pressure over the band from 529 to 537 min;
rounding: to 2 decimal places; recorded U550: 0.54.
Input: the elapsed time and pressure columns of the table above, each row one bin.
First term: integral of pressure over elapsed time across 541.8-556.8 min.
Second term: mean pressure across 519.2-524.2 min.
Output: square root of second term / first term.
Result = 0.41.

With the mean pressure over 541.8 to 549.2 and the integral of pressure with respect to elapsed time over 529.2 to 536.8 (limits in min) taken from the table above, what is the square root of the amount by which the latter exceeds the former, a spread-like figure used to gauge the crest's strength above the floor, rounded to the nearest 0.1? 9.7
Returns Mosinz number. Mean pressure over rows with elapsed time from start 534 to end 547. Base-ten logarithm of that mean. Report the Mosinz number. 0.96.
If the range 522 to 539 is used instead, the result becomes 1.16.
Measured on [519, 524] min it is 1.28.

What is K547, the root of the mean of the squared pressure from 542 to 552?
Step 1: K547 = 7.4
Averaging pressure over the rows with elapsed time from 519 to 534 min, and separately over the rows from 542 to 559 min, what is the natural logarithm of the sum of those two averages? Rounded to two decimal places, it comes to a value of 3.19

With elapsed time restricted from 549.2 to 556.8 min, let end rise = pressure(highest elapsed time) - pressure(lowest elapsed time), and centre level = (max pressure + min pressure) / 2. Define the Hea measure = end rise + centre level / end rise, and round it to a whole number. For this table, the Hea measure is 13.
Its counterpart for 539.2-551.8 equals -7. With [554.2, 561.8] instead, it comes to 7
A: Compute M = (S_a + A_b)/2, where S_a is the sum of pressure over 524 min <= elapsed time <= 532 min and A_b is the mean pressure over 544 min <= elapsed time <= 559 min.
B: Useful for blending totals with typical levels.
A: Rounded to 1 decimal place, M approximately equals 28.0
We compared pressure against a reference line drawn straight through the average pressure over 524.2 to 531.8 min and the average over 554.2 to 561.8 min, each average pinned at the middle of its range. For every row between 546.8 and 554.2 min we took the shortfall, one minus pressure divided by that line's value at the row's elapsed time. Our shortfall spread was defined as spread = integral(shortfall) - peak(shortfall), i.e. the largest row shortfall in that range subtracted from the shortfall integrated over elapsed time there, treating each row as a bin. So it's 1.9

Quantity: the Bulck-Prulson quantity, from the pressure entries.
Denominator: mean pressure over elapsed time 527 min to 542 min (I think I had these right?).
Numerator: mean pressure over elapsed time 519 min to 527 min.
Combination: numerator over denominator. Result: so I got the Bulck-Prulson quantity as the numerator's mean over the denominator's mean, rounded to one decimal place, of 1.5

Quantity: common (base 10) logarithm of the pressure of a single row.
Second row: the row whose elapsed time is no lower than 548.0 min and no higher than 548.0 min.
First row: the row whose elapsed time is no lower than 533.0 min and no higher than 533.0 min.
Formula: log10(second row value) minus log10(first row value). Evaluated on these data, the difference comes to -0.28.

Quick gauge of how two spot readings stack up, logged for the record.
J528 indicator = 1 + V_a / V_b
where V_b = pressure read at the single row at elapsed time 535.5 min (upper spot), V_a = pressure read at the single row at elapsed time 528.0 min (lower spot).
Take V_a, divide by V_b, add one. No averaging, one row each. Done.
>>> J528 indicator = 2.33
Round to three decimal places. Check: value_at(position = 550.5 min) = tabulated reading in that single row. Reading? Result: 7.295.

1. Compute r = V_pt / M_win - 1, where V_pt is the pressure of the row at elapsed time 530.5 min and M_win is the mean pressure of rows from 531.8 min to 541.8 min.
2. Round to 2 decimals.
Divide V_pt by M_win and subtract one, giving 0.43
